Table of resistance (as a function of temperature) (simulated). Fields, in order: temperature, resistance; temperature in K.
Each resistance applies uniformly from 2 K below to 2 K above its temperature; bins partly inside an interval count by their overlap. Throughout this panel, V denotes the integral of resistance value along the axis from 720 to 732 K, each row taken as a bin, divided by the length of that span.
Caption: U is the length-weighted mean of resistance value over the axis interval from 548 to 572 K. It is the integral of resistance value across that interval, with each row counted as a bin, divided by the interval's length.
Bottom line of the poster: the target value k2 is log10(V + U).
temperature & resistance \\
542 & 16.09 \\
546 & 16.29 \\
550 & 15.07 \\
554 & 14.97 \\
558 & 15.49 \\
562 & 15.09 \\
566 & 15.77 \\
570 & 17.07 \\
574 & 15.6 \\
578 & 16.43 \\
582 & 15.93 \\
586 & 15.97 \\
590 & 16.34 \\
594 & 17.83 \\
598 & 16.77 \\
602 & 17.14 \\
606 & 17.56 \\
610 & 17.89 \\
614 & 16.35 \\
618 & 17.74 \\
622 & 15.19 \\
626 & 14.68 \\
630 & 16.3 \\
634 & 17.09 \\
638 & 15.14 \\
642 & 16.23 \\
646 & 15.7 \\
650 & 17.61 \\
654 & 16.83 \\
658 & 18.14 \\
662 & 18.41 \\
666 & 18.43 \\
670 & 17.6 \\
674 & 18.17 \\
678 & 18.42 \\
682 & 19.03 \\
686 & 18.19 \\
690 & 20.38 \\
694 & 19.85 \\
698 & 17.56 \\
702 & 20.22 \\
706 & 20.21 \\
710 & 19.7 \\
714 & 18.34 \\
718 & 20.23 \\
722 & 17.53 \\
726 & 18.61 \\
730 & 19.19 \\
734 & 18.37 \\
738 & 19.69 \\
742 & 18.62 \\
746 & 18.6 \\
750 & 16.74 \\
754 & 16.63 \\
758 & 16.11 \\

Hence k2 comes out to 1.532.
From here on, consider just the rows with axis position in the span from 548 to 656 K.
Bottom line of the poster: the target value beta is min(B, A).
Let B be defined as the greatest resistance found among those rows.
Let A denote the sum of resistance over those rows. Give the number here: 17.9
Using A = 440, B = 17.89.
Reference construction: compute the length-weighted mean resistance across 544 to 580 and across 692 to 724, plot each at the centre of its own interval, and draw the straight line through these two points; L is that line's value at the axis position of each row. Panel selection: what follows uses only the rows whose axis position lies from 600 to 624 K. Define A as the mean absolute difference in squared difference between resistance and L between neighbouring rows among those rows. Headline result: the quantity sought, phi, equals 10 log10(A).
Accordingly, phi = -0.1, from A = 1.0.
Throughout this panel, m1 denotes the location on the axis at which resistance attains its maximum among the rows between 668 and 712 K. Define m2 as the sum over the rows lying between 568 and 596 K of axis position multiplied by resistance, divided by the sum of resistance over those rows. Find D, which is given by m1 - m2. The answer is 107.9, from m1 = 690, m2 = 582.1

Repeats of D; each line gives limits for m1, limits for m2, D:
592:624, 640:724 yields -73.1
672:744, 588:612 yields 89.9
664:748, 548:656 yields 87.4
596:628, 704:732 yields -107.8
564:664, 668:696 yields -20.3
